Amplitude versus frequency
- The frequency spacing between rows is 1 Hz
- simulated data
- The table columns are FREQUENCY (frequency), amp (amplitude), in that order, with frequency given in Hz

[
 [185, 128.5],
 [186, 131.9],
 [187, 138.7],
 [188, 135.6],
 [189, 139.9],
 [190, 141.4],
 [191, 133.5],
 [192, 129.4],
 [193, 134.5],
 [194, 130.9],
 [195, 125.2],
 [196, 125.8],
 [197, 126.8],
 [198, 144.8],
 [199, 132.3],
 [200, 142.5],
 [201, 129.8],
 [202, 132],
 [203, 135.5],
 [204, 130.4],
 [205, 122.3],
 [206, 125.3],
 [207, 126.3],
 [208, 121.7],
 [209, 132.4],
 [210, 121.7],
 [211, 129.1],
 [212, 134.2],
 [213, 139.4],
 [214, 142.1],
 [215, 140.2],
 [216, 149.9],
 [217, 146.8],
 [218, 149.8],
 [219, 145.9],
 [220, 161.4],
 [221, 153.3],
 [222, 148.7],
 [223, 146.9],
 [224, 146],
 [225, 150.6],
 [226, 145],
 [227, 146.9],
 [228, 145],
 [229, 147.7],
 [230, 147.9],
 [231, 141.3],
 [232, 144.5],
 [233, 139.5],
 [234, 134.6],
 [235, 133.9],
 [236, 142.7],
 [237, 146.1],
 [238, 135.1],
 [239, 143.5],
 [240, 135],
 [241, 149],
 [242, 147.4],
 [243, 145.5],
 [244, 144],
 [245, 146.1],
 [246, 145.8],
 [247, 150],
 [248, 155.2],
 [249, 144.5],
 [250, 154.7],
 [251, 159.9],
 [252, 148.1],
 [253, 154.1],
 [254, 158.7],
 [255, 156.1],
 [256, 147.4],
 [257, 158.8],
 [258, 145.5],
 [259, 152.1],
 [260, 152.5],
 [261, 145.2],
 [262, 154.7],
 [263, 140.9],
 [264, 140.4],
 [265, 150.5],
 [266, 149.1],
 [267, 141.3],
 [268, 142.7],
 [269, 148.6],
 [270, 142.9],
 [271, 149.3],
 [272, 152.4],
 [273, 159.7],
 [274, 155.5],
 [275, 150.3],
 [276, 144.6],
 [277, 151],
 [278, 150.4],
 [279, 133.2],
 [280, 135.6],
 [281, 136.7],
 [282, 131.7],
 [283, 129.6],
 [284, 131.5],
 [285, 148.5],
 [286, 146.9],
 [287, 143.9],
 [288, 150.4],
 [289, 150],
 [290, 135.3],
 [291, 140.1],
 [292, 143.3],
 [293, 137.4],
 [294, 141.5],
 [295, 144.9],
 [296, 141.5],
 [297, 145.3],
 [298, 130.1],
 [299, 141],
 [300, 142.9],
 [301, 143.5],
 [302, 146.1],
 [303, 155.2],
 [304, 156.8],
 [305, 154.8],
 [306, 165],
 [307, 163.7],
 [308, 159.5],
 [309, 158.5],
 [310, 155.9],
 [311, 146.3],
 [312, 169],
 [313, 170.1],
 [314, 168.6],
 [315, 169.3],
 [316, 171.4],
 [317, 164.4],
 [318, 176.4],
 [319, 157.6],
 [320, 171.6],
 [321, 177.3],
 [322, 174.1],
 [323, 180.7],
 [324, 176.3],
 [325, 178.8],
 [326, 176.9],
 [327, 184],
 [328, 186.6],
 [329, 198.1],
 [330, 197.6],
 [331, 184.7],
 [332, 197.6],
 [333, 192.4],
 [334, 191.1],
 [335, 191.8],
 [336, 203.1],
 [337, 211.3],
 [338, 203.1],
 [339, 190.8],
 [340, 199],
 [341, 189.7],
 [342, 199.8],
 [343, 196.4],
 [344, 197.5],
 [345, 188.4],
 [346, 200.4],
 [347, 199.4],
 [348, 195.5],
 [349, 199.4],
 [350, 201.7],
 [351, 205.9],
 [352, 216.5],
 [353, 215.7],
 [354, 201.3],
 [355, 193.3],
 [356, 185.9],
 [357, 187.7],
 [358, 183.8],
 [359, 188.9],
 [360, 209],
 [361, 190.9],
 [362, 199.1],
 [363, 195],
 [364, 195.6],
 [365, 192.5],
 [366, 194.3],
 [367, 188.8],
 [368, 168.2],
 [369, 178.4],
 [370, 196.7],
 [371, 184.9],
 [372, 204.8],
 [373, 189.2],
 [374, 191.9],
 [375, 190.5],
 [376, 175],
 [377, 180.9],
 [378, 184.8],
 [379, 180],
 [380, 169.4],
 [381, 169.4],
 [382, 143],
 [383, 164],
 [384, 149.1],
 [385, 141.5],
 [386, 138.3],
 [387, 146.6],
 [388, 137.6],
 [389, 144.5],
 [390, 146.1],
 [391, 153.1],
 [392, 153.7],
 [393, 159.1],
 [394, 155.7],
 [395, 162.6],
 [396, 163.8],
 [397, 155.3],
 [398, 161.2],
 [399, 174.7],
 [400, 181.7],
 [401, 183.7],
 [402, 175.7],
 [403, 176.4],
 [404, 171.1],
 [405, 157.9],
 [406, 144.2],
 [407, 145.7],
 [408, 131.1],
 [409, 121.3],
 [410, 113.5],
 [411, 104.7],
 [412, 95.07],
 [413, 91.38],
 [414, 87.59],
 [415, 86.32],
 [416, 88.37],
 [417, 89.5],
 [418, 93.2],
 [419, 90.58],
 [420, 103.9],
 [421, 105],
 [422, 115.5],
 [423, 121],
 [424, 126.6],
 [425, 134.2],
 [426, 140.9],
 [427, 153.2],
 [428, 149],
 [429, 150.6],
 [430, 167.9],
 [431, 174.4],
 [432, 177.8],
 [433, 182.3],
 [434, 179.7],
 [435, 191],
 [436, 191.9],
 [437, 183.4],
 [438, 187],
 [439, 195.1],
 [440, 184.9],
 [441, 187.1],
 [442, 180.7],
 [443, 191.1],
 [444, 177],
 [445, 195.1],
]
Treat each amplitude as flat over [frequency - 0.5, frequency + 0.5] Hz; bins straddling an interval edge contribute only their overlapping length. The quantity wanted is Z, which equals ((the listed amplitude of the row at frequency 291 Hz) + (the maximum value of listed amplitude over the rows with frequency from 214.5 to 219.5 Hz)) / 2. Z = 145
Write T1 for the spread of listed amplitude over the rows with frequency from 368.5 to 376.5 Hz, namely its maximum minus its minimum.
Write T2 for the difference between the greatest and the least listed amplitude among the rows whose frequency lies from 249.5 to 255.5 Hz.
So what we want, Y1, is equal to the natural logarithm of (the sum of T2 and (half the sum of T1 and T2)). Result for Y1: 3.48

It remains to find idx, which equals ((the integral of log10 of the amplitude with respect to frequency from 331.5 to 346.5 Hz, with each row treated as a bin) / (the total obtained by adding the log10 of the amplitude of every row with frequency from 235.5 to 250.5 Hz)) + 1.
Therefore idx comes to 2.06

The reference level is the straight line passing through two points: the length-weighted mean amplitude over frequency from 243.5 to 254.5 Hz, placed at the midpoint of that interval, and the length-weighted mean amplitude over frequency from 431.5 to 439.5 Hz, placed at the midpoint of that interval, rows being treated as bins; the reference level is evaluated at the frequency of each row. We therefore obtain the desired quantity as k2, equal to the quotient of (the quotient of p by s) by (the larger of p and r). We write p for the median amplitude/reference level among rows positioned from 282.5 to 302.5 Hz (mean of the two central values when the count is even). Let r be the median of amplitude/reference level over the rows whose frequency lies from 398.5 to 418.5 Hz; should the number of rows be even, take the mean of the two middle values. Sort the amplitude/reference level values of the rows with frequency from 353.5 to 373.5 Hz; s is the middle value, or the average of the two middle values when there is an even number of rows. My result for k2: 0.9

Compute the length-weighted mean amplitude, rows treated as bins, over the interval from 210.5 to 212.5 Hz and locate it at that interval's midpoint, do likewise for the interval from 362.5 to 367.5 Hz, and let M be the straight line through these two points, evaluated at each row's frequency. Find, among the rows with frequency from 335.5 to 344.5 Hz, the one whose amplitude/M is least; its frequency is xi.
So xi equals 341 Hz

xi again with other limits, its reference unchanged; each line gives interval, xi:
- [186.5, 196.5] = 195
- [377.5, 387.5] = 386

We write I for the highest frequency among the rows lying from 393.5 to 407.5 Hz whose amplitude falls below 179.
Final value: 407 Hz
